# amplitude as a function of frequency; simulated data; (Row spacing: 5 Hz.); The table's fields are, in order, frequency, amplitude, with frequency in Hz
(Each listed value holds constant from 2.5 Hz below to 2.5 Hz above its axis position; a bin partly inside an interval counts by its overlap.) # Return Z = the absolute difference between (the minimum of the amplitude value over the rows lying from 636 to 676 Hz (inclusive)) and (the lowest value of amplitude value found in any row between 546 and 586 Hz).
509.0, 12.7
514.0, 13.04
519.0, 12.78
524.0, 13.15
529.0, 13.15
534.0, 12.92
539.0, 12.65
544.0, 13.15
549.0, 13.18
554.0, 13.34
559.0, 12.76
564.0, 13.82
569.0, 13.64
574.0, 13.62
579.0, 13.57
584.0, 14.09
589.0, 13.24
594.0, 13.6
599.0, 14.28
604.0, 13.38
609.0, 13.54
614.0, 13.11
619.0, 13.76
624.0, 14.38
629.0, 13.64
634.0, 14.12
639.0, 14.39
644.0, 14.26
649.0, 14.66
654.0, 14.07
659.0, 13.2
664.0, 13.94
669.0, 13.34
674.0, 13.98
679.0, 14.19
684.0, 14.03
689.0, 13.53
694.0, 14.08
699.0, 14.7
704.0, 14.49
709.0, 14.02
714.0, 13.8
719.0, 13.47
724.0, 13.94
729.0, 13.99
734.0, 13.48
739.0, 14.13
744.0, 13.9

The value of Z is 0.44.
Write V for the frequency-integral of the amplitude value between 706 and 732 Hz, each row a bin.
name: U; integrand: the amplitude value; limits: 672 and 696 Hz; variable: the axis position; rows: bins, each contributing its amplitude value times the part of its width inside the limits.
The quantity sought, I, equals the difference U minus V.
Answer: -25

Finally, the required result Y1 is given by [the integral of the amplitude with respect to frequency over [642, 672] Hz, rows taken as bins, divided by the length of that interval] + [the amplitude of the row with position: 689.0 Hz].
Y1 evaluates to 27.4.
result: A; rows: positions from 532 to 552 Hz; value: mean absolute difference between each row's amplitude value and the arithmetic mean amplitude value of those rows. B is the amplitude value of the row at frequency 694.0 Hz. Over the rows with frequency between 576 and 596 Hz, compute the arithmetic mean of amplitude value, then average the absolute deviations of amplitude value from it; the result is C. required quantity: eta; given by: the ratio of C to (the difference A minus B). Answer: -0.017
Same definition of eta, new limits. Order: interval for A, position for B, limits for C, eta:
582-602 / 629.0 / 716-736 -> -0.018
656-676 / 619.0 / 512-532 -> -0.009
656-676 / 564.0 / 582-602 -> -0.028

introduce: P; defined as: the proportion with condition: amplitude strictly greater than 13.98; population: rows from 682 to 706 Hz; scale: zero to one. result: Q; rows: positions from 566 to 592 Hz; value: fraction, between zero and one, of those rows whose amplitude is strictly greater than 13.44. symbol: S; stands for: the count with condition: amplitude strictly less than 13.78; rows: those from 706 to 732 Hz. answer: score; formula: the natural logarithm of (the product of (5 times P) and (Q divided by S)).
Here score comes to 1.2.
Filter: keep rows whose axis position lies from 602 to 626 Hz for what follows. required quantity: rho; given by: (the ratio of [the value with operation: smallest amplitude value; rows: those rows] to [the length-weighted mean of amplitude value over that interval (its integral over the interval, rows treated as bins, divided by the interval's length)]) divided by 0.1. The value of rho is 9.62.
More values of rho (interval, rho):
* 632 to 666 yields 9.37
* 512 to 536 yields 9.82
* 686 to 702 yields 9.59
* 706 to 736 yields 9.76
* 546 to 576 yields 9.53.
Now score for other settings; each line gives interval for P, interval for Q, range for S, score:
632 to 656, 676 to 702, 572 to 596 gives 0.2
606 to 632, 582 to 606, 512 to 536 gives -2.1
